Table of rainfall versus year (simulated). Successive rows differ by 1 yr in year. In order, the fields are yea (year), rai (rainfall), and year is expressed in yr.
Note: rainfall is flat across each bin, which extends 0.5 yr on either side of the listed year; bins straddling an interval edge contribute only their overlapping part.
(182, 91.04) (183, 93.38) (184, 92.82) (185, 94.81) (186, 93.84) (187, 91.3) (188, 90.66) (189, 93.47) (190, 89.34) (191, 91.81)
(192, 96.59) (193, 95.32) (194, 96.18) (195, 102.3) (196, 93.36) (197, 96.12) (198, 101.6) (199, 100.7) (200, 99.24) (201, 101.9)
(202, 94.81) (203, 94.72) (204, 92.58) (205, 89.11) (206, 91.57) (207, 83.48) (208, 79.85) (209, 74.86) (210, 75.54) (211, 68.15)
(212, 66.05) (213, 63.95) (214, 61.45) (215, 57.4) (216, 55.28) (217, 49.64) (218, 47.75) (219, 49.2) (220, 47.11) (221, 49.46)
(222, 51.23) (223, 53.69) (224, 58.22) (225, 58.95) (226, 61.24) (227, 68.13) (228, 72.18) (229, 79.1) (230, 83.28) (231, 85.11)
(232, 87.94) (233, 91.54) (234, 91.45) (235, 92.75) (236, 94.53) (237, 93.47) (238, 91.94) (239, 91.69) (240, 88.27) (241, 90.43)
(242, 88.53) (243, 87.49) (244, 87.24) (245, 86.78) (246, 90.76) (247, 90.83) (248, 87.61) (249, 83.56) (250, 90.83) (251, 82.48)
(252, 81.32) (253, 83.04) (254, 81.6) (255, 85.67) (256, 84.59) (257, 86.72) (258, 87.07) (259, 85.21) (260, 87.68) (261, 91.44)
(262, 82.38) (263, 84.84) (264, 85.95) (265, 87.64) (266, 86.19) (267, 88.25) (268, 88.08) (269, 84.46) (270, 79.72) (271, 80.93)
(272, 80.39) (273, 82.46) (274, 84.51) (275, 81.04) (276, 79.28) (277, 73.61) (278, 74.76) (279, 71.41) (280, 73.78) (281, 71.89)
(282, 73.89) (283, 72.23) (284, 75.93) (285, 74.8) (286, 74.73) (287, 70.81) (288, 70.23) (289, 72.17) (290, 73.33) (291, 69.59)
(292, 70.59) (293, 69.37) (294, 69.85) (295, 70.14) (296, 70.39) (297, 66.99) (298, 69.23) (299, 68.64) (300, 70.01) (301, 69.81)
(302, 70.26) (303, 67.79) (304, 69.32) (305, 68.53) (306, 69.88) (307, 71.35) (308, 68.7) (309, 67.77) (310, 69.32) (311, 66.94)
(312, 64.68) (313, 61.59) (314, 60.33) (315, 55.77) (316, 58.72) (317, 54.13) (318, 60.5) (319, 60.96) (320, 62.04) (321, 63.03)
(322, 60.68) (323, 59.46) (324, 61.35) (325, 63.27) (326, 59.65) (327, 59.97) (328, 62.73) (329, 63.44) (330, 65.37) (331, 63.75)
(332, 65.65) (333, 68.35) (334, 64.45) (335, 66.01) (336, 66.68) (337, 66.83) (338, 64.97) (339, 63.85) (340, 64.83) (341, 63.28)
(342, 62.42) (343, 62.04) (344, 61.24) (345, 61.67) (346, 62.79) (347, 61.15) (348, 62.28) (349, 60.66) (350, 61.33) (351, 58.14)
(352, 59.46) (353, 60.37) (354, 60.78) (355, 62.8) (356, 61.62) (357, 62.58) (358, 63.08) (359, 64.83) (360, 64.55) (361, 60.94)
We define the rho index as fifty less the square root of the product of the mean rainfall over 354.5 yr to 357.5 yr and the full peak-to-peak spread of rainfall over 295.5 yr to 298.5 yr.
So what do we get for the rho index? 35.4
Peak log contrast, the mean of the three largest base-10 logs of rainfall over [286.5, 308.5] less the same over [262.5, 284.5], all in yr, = -0.085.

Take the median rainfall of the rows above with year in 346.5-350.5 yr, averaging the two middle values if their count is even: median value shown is 61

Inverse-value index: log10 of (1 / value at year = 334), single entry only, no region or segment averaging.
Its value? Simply -1.81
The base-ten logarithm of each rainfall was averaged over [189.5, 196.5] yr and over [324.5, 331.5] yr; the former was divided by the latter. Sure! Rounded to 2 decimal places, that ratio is 1.10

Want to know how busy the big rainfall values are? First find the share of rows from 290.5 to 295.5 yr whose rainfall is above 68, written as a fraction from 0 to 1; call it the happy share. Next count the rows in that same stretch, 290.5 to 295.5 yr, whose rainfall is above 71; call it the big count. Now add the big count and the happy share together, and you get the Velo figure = 1.0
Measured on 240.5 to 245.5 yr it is 6.0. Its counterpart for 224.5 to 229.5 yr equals 2.6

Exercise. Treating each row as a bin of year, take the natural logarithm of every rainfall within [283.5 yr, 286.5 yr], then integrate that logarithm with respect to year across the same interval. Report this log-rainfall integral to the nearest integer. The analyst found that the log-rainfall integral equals 13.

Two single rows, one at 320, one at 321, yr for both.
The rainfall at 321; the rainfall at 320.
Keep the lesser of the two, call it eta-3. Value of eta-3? 62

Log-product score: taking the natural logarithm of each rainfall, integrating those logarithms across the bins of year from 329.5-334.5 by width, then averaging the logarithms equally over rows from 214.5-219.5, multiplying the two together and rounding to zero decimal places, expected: 83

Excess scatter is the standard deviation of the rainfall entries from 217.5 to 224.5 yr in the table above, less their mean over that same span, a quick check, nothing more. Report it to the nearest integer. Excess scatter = -47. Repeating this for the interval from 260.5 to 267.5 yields -84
